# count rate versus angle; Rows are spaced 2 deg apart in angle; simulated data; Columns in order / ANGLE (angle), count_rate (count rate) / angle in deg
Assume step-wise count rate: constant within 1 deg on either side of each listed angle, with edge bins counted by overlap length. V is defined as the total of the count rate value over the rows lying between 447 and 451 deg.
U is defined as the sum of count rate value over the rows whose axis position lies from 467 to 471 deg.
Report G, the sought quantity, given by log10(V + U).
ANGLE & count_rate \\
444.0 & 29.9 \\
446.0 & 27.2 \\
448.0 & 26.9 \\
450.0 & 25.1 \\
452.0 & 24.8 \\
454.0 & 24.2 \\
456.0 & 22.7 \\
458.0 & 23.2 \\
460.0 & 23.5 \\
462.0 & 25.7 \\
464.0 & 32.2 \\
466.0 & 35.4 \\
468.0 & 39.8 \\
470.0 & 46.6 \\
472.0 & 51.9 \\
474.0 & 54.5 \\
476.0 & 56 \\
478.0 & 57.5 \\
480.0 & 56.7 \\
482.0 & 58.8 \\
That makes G 2.14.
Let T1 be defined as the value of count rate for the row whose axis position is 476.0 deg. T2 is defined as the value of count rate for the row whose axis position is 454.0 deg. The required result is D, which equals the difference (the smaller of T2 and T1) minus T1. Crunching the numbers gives -32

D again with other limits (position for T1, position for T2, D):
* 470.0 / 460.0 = -23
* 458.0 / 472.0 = 0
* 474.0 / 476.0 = 0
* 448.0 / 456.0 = -4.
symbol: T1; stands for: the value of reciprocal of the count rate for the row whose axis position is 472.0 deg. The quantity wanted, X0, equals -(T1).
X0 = -0.019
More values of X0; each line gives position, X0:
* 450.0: -0.040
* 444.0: -0.033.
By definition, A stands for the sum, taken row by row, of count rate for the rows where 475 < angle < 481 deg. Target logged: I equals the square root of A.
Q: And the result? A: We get 13.0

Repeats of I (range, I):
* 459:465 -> 9.0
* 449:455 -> 8.6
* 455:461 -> 8.3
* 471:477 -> 12.7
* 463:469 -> 10.4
